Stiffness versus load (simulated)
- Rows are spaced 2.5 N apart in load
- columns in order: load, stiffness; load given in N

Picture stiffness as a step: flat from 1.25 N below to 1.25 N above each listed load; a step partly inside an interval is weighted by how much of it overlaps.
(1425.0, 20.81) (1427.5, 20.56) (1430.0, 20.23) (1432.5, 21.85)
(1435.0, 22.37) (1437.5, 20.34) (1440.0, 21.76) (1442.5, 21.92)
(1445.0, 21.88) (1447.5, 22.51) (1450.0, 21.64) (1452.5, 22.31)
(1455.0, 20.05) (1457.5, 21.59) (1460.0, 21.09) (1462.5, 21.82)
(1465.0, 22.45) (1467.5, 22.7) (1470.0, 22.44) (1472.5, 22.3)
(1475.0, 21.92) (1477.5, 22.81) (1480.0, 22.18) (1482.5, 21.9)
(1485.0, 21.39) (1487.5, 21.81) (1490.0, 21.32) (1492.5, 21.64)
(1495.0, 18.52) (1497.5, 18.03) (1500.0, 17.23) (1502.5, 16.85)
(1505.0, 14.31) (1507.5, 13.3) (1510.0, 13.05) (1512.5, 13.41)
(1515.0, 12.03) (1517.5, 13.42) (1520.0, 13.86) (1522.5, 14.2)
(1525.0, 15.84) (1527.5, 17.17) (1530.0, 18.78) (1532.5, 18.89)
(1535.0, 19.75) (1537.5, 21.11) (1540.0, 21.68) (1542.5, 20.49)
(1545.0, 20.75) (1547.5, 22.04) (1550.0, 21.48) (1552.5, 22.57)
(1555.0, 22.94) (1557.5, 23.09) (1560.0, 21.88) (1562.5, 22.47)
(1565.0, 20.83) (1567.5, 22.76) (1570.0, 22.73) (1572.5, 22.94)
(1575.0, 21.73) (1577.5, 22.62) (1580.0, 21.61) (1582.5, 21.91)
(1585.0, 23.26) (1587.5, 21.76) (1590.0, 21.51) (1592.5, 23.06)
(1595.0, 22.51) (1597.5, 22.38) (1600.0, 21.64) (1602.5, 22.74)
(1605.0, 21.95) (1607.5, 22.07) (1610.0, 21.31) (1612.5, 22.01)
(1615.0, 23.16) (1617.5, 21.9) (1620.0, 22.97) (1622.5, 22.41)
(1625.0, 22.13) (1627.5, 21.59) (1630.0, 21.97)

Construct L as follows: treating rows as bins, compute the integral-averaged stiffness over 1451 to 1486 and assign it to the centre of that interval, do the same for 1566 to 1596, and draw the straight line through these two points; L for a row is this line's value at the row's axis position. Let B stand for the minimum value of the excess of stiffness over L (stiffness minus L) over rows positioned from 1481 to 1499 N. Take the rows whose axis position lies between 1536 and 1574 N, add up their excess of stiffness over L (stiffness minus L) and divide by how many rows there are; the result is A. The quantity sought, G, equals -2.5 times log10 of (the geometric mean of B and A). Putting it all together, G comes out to 0.0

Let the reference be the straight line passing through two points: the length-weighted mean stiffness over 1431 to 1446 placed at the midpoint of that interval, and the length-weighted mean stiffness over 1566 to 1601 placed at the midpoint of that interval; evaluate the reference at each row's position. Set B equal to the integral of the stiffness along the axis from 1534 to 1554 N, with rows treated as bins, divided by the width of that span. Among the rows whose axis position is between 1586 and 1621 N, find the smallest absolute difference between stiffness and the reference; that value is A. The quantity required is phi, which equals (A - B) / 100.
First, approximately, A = 0.007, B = 21.3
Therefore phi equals -0.213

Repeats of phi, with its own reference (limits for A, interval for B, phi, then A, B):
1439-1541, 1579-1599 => -0.222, 0.043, 22.3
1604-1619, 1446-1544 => -0.188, 0.348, 19.2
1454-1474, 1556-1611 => -0.222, 0.053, 22.2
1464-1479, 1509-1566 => -0.187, 0.097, 18.8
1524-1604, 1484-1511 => -0.180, 0.007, 18.0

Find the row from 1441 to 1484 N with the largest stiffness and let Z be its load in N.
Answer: 1477.5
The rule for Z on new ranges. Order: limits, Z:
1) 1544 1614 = 1585.0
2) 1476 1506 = 1477.5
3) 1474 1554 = 1477.5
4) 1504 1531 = 1530.0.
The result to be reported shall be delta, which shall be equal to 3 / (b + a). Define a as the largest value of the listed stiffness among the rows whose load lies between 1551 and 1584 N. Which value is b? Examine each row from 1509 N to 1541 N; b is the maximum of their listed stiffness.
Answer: 0.0670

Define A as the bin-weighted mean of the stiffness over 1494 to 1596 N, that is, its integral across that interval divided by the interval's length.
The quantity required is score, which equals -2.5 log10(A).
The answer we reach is -3.22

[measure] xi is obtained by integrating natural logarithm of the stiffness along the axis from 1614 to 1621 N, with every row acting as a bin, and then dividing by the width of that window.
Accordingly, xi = 3.12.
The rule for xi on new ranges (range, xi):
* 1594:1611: 3.09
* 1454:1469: 3.07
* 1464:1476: 3.11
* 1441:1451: 3.09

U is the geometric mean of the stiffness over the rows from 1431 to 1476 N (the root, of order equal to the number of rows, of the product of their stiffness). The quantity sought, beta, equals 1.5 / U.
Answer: 0.0687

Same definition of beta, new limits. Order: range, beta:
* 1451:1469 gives 0.0691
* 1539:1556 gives 0.0692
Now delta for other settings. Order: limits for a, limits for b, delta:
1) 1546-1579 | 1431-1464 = 0.0658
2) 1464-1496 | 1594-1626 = 0.0653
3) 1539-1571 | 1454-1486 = 0.0654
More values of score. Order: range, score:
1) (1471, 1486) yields -3.36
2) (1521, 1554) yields -3.23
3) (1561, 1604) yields -3.37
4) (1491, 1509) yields -3.08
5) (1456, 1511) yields -3.26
